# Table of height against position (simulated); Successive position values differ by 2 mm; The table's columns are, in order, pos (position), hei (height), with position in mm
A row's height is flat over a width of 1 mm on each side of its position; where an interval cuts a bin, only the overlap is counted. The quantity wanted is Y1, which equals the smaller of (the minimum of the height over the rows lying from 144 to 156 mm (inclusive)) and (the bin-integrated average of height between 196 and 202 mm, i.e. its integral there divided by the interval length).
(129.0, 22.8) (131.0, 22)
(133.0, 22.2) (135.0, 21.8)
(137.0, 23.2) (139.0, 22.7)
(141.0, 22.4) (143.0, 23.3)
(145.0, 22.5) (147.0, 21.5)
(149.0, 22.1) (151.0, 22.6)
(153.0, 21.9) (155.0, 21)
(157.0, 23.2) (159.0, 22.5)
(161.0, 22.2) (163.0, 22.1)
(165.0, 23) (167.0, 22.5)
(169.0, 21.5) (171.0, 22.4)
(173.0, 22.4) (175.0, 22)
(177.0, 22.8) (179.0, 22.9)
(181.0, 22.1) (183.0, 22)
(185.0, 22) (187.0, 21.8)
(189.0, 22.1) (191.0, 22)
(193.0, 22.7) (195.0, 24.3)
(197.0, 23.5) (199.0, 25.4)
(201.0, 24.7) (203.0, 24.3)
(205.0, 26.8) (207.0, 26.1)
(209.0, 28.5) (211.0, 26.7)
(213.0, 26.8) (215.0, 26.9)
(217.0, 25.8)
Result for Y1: 21.0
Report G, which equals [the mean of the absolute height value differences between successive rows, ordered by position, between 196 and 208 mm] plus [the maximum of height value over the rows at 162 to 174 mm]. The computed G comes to 24.2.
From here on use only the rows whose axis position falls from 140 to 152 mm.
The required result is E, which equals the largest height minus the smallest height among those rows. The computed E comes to 1.8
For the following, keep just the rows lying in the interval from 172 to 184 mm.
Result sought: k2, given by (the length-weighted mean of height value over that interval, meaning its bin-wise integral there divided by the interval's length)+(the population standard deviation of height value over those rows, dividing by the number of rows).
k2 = 22.7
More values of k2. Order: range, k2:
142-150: 23.0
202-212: 27.8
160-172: 22.7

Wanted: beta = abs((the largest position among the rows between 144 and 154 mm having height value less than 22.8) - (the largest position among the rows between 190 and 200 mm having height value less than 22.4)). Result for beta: 38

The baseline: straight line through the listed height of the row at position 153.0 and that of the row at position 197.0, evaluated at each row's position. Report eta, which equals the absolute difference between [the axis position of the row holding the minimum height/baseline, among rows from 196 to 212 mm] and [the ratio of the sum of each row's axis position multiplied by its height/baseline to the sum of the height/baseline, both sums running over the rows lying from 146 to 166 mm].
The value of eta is 41.0 mm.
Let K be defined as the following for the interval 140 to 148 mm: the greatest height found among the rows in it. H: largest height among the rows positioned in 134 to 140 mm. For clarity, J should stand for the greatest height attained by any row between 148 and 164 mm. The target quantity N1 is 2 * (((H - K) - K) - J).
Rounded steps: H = 23.2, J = 23.2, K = 23.3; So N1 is -93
